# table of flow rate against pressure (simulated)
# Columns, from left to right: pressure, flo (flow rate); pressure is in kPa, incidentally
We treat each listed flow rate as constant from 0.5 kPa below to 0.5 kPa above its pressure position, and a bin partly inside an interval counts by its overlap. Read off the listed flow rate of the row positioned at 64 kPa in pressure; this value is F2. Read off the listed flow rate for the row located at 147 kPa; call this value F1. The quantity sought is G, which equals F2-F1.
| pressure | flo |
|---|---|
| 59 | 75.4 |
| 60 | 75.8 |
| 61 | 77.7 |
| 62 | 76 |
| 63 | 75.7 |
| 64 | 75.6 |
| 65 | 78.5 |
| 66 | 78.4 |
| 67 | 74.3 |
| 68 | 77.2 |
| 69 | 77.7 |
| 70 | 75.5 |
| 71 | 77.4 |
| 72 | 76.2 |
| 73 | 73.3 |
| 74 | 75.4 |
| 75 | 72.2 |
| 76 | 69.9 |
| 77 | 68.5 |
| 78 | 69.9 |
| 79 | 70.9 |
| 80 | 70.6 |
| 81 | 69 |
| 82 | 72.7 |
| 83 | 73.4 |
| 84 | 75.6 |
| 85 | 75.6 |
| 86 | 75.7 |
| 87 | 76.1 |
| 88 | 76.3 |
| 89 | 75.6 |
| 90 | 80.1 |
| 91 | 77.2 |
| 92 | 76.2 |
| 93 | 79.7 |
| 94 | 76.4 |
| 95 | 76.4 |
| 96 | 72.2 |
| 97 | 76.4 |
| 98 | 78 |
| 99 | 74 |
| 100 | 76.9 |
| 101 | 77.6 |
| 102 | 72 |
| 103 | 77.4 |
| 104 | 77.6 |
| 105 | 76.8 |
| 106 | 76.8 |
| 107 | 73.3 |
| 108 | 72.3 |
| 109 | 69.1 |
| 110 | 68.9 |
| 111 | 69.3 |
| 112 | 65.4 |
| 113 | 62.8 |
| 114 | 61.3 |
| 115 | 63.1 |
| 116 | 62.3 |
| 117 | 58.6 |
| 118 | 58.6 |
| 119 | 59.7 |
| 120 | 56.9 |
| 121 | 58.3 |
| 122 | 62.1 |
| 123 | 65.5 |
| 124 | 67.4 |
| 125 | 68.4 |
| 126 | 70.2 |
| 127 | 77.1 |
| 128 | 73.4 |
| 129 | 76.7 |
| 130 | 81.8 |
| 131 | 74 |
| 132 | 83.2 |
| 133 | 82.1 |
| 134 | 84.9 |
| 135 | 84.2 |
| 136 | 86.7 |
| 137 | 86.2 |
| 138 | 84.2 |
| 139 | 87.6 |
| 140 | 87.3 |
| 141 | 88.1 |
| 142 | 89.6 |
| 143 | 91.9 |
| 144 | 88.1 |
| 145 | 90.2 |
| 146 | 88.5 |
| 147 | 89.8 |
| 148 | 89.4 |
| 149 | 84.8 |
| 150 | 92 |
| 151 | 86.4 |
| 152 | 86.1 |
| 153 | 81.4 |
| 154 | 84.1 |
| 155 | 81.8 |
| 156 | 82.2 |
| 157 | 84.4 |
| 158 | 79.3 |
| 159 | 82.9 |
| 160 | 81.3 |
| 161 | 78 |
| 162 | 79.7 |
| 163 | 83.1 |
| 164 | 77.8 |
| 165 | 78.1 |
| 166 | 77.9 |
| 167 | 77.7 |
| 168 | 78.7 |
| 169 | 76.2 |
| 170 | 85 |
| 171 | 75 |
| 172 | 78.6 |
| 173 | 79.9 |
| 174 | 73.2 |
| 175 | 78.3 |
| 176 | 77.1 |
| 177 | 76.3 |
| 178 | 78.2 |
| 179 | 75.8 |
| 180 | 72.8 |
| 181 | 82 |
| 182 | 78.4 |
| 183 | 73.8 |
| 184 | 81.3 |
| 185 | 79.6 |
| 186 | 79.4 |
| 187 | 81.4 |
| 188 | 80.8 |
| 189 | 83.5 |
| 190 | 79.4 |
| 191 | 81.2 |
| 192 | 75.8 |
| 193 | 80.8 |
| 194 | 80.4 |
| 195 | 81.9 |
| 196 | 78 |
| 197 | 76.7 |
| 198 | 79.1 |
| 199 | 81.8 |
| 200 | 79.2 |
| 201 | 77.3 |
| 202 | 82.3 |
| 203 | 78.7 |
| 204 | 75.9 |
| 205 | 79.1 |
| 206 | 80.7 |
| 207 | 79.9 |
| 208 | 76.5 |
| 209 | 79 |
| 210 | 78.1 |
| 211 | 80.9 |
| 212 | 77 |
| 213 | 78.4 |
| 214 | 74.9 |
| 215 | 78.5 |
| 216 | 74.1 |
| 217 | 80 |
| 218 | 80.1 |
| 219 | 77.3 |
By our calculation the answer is -14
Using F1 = 89.8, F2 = 75.6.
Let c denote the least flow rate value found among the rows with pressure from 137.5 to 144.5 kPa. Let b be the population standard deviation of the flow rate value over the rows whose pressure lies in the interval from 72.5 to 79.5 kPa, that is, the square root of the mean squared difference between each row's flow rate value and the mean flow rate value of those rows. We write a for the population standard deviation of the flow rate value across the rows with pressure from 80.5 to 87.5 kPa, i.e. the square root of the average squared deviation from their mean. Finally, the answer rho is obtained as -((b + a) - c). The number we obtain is 80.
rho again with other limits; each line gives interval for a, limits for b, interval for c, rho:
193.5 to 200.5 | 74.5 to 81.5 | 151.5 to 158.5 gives 76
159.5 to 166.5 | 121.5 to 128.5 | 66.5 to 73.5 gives 67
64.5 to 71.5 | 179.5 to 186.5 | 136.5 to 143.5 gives 79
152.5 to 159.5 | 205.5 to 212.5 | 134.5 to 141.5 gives 81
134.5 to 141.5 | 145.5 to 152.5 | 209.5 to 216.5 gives 70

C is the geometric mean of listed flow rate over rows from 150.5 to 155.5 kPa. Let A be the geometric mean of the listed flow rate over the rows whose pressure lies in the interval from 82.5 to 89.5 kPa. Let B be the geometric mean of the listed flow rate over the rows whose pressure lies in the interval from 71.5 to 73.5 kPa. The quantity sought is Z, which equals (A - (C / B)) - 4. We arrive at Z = 70.3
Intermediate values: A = 75.5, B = 74.7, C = 84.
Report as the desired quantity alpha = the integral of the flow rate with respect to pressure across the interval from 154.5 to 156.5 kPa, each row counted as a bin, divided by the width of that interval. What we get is 82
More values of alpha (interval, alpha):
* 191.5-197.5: 79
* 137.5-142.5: 87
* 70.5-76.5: 74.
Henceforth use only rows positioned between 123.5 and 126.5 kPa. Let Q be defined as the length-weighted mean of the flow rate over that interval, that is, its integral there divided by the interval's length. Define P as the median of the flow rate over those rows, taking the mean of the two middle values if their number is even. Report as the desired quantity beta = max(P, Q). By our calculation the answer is 68.7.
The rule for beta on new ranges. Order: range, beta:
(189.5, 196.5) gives 80.4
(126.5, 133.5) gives 78.3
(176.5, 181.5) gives 77.0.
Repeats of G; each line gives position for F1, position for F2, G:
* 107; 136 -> 13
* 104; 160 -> 4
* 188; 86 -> -5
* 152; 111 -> -17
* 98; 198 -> 1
